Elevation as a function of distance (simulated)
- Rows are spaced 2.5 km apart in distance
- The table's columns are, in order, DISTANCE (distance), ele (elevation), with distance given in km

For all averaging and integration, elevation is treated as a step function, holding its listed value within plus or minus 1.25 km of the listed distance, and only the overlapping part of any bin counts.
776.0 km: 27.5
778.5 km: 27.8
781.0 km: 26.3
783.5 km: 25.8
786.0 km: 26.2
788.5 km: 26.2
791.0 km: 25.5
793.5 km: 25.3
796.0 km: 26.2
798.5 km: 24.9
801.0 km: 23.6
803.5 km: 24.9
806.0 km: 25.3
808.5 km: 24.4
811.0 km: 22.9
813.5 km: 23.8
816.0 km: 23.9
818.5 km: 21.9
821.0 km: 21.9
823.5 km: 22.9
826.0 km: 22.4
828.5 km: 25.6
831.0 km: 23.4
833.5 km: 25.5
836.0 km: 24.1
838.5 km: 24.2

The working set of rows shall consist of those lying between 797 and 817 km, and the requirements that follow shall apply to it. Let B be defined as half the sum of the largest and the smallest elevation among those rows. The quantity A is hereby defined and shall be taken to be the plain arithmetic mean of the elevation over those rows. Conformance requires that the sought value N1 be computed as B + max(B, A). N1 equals 48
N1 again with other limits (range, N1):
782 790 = 52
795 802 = 50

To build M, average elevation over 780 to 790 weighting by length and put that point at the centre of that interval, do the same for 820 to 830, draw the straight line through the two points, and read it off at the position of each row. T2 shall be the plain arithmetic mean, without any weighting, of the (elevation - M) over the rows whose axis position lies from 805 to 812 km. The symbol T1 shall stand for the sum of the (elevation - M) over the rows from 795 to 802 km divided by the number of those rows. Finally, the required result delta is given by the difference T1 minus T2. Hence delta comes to 0.0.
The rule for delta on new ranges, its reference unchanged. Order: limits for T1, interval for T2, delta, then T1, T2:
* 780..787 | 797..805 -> 0.4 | -0.11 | -0.49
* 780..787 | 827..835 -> -2.1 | -0.11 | 2.03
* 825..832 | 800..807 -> 1.0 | 0.81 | -0.18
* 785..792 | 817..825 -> 1.4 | 0.11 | -1.29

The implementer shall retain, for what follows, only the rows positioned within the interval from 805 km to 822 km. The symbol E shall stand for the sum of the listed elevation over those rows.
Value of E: 164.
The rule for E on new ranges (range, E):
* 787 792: 52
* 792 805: 125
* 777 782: 54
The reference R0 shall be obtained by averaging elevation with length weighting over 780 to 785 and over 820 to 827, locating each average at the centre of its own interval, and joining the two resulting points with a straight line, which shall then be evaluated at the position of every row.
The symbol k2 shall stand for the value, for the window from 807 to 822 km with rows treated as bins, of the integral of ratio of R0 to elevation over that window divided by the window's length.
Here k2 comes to 1.00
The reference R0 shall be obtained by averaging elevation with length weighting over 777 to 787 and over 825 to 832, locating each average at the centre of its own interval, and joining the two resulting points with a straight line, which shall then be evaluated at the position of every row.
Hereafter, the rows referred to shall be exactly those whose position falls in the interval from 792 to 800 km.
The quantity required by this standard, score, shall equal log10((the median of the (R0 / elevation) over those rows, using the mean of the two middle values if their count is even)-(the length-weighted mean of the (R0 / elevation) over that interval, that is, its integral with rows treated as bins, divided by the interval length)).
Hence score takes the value -2.02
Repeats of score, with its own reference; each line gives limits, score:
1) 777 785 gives -1.91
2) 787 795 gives -2.11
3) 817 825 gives -1.73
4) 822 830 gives -1.49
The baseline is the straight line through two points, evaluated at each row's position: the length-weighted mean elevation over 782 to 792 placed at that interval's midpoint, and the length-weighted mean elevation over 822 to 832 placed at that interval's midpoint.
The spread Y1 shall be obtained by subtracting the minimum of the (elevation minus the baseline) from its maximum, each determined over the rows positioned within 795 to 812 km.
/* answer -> 2.4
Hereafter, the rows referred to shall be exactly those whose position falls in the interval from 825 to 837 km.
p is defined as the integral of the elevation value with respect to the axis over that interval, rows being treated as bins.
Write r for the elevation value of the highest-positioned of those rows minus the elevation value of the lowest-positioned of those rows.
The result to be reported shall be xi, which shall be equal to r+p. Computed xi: 293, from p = 291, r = 1.7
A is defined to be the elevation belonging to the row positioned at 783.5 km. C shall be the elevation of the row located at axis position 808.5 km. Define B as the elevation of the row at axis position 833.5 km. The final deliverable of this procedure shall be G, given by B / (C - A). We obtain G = -18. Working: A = 25.8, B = 25.5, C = 24.4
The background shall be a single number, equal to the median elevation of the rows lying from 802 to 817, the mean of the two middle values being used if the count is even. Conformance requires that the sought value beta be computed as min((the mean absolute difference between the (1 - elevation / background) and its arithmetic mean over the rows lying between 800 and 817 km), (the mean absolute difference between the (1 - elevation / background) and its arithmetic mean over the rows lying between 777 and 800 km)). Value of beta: 0.024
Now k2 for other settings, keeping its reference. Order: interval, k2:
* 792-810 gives 0.98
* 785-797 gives 0.98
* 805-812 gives 0.98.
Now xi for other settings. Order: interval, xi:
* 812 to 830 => 419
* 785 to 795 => 257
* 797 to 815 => 436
